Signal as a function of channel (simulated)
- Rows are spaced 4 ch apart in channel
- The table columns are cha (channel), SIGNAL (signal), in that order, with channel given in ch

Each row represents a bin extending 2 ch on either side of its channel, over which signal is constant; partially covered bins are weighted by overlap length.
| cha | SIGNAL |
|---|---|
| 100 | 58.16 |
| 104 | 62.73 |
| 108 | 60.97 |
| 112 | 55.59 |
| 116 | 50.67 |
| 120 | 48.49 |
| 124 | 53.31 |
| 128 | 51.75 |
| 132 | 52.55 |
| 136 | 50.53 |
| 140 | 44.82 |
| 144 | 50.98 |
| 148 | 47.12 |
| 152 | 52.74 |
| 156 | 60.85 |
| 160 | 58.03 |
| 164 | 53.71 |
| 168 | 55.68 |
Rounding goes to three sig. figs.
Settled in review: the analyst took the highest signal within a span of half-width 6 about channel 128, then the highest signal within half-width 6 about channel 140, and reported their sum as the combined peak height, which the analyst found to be 104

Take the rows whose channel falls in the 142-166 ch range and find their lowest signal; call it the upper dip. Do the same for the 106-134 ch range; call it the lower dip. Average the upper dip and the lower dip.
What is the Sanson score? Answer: 47.8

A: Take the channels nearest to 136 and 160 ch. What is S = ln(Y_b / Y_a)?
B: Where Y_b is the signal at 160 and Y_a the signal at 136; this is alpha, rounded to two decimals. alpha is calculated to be 0.14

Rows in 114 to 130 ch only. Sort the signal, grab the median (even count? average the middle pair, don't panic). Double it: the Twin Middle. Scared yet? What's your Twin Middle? 102.4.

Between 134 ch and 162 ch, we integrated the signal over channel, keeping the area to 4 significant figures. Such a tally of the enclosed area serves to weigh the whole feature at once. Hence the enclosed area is 1460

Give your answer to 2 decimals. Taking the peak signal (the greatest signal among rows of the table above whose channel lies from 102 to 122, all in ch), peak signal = 62.73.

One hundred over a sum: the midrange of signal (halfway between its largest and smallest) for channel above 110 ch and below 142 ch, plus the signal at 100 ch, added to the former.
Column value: 0.923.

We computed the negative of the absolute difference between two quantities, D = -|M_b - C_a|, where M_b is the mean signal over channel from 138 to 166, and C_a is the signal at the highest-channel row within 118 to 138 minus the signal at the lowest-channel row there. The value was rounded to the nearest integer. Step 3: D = -51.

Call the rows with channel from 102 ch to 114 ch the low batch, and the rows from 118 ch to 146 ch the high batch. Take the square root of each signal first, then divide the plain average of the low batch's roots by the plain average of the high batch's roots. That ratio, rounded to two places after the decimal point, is 1.09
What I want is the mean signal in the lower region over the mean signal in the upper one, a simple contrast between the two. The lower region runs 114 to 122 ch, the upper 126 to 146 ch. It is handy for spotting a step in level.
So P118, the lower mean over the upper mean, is 0.99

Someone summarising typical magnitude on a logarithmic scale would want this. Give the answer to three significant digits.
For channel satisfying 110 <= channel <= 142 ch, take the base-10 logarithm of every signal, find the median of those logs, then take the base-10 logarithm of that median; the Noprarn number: 0.233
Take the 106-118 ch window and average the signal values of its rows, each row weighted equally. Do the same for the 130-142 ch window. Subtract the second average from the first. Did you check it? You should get 6.4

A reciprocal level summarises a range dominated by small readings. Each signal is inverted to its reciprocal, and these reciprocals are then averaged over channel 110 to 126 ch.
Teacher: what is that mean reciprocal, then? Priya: 0.0193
